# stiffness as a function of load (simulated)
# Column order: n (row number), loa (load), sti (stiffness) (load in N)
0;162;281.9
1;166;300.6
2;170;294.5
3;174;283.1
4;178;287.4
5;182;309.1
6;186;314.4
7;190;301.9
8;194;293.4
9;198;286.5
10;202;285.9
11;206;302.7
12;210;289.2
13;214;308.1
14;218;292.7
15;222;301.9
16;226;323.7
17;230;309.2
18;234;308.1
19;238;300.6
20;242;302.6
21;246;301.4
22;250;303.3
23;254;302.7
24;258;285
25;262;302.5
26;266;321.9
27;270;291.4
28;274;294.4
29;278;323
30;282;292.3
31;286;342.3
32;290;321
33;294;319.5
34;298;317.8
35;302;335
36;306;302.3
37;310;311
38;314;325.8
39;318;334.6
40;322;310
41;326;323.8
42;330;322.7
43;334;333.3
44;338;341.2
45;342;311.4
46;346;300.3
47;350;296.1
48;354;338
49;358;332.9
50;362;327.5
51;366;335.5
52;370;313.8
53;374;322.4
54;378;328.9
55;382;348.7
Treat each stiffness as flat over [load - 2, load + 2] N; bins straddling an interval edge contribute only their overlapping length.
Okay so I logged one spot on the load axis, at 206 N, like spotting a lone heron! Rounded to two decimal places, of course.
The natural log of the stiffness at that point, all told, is 5.71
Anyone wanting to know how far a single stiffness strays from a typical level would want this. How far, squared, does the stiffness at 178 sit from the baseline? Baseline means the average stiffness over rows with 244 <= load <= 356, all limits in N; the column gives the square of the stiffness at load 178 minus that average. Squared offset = 731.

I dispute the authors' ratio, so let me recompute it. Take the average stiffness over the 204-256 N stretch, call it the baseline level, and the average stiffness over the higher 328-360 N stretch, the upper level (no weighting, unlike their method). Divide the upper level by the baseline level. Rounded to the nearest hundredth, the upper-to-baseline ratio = 1.06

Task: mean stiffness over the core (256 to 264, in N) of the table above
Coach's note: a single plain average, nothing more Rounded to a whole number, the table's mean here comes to 294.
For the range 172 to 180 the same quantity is 285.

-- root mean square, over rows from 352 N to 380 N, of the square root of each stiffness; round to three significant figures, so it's 18.1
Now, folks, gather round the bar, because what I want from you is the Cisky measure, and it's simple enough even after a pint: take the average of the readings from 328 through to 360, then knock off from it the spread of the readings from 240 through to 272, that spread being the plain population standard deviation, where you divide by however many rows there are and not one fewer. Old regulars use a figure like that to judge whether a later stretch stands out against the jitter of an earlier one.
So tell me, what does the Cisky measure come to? 312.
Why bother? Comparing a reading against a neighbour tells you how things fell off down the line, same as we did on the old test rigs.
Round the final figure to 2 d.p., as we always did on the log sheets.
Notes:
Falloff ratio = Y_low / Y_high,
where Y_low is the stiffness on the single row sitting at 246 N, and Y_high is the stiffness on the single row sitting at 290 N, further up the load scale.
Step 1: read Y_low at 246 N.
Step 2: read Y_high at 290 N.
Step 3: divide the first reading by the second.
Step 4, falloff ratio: 0.94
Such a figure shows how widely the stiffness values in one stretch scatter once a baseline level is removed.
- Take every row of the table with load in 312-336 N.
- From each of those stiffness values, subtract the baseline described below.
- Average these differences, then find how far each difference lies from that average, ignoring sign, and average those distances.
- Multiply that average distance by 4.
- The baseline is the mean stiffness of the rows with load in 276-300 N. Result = 24.8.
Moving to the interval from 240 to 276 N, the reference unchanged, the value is 27.5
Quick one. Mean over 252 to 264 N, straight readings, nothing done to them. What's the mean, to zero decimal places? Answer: 297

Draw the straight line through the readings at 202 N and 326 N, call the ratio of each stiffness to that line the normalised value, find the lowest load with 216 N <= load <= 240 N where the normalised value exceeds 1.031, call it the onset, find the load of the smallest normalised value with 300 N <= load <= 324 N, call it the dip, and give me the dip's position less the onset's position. 84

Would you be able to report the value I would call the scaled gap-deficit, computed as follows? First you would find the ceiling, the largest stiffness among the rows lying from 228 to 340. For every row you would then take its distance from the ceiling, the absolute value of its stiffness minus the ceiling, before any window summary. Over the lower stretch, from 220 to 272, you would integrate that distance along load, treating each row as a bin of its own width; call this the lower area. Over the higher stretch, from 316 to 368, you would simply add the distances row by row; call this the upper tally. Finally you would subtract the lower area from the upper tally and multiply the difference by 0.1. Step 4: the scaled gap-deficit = -174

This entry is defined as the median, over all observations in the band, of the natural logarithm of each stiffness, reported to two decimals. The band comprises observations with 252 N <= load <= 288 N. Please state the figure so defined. 5.71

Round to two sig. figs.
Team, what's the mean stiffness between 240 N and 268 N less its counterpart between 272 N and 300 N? -13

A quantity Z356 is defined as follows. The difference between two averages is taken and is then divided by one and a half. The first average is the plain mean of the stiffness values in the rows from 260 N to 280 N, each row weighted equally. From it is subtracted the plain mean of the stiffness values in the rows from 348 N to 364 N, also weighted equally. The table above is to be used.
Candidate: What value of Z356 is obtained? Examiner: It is -11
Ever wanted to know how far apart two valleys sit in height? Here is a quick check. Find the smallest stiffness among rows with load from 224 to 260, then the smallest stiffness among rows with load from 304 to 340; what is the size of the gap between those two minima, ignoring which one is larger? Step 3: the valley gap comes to 17.3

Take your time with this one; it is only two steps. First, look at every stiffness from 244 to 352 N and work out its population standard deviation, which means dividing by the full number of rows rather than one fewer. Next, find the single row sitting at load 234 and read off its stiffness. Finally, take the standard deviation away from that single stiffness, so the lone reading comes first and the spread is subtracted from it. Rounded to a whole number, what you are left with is 292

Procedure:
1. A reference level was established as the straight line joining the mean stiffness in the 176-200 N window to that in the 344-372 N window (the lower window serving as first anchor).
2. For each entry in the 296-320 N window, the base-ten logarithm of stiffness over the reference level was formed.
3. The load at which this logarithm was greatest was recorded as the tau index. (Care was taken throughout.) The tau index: 302 N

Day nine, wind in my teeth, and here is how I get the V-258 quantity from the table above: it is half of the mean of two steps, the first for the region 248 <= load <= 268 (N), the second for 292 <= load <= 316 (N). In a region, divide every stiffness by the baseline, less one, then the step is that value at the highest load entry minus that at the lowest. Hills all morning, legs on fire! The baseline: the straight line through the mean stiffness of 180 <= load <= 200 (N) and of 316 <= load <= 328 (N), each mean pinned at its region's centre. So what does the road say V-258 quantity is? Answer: 0.015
